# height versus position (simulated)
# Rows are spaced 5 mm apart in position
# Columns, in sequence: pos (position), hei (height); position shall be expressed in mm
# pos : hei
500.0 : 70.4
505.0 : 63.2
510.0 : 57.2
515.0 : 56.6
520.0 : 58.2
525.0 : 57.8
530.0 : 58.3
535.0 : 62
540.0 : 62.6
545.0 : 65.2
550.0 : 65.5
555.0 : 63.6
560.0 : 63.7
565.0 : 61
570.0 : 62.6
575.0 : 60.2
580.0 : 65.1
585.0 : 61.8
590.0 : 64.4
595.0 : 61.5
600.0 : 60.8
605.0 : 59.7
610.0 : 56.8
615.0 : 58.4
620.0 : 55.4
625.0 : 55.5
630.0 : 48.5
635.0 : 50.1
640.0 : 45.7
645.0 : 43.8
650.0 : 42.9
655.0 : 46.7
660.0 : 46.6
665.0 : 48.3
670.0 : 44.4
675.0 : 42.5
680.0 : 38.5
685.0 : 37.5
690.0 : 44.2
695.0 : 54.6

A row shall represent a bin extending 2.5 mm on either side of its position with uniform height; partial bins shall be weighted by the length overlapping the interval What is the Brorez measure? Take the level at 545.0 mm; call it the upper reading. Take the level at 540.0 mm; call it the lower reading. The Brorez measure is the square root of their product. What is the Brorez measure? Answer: 64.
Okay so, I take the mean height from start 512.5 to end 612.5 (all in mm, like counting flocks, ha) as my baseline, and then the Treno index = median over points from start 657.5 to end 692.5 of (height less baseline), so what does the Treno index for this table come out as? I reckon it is -17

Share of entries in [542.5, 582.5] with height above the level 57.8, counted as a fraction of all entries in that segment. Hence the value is 1.00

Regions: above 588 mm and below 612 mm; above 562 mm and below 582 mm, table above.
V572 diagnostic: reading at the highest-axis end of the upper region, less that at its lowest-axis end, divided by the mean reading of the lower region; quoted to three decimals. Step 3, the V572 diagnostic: -0.122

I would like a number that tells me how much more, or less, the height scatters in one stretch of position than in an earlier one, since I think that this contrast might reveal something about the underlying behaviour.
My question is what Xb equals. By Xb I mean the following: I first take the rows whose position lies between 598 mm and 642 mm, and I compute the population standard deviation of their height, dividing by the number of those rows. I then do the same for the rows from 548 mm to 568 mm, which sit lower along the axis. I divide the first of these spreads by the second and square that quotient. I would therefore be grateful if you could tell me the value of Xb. 9.6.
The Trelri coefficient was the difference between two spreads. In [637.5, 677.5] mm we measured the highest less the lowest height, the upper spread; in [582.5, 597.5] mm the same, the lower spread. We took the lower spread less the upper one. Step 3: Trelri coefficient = -3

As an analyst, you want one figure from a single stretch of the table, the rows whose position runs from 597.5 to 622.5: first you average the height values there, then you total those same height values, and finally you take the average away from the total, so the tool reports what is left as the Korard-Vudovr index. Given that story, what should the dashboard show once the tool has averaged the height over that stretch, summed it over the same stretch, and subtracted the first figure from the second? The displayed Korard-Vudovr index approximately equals 233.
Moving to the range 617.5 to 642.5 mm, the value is 204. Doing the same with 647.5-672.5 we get 183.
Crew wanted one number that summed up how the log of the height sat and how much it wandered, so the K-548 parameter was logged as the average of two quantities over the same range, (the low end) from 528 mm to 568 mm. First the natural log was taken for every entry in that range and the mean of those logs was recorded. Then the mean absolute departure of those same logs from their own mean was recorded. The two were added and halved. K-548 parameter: 2.08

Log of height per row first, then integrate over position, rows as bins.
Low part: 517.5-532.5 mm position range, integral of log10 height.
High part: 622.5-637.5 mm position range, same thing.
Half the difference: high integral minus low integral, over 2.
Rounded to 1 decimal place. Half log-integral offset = -0.4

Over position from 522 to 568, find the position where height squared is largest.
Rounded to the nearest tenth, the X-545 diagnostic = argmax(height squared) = 550.0 mm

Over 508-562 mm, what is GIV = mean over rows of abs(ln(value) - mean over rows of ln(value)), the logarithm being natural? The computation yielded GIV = 0.0502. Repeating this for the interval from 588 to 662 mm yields 0.1209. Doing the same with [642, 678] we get 0.0411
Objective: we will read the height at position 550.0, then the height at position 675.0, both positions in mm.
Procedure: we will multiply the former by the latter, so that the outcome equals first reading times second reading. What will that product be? 2784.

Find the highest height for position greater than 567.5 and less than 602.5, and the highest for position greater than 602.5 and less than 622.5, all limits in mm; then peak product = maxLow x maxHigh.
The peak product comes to 3886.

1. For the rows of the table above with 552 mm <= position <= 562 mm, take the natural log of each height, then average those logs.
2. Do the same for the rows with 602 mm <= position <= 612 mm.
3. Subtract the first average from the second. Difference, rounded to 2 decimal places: -0.09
